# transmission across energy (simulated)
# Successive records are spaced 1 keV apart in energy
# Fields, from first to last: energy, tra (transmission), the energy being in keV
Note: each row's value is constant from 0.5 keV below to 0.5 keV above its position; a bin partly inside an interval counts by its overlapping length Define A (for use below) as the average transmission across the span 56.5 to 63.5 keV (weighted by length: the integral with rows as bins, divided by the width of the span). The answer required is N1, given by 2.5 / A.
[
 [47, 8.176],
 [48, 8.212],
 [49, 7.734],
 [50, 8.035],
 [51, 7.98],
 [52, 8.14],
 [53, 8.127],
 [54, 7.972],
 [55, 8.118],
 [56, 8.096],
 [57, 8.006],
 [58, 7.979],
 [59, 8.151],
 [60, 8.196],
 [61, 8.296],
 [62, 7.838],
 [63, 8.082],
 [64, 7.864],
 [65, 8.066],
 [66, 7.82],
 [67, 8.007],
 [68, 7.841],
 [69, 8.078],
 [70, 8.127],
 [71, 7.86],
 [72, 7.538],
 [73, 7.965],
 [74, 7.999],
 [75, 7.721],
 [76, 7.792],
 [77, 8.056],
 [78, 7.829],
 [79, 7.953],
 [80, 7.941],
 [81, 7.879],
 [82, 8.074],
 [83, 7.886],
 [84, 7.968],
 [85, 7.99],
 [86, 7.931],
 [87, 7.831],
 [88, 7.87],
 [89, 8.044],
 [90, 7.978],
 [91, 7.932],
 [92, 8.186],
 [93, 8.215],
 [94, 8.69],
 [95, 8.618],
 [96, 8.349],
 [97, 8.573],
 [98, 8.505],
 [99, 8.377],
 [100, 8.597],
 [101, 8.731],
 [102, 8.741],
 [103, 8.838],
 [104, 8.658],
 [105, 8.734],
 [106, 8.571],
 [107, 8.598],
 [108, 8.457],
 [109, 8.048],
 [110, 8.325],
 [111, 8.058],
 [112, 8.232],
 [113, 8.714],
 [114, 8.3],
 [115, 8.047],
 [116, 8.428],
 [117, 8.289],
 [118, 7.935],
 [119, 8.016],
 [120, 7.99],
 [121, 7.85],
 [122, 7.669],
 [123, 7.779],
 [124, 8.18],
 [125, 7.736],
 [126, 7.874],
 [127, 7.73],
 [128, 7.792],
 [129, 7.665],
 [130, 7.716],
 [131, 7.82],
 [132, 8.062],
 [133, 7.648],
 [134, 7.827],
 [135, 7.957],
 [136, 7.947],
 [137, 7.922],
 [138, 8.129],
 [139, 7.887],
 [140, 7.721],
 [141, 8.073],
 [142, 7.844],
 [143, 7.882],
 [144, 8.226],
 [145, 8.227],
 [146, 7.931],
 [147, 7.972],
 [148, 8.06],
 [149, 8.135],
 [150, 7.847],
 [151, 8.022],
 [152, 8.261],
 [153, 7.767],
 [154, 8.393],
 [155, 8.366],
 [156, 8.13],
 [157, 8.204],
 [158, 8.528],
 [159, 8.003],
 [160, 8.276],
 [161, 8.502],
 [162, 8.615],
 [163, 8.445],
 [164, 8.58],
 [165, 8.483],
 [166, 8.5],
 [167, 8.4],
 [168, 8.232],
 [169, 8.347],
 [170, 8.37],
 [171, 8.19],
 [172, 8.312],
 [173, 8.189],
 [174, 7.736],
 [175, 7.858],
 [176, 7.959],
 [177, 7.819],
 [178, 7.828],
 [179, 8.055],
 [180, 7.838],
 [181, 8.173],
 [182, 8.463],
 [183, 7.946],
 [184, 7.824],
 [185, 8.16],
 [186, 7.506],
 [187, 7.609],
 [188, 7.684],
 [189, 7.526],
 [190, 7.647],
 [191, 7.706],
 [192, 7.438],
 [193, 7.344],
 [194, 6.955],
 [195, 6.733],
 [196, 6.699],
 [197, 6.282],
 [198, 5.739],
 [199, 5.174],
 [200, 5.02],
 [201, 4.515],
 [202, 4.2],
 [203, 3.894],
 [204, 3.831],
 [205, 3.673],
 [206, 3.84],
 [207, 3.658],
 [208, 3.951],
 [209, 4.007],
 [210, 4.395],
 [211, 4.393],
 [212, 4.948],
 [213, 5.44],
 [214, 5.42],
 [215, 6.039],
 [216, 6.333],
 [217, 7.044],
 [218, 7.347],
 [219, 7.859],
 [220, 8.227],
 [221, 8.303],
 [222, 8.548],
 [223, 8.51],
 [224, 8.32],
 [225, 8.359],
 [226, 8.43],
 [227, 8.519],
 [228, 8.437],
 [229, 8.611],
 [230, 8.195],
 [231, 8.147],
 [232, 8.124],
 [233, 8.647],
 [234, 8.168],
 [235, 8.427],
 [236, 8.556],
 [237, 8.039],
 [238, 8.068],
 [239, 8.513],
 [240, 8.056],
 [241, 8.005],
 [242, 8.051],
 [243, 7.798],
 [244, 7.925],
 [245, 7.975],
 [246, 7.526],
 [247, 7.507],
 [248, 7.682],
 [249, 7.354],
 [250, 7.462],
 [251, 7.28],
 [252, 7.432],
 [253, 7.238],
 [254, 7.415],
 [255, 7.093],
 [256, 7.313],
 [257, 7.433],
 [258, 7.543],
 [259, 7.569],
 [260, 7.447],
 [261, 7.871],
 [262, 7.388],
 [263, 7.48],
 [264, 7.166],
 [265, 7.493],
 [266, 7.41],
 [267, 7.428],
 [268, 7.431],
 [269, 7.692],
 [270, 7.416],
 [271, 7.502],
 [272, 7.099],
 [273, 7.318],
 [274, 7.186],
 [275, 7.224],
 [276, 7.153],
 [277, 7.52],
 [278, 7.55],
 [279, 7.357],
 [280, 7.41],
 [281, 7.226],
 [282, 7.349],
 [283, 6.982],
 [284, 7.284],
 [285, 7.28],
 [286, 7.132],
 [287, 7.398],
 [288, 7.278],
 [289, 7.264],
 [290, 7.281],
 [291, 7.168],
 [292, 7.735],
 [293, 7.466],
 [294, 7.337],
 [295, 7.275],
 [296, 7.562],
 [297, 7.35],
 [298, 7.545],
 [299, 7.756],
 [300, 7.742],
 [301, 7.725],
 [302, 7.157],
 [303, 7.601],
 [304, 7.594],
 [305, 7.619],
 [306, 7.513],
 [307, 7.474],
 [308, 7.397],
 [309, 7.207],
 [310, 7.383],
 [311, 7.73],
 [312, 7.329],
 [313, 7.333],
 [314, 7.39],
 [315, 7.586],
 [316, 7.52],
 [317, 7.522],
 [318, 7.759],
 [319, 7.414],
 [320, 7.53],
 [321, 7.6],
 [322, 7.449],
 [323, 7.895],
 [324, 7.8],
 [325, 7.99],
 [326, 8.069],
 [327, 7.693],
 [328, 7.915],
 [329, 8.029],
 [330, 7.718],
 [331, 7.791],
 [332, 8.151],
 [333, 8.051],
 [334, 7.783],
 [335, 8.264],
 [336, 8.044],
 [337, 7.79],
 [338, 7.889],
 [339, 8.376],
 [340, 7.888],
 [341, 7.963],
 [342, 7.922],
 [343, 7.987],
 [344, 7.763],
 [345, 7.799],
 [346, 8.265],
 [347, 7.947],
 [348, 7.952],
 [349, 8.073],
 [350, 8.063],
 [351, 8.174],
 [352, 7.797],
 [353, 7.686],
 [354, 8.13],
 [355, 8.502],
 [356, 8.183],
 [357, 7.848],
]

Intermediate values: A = 8.1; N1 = 0.31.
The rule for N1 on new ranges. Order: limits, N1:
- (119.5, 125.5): 0.32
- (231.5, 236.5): 0.30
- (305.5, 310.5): 0.34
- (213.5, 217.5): 0.40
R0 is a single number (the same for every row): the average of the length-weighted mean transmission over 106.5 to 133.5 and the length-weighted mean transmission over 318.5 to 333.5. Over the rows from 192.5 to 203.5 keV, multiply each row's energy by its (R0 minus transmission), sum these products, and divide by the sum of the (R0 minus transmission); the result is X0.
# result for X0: 199.6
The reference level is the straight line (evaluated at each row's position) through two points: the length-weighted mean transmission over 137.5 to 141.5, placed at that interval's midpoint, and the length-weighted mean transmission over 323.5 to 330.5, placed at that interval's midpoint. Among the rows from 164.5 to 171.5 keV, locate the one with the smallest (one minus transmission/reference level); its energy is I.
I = 166 keV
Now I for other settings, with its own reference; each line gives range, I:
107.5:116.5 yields 113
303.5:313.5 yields 311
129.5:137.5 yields 132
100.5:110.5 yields 103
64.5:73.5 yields 70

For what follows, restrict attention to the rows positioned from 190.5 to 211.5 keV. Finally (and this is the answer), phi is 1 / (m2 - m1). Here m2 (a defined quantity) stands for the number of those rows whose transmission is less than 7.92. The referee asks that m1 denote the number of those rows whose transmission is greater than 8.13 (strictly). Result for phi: 0.048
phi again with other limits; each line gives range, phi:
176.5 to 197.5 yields 0.077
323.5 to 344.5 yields 0.143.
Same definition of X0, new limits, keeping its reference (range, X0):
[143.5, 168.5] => 159.3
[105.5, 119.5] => 111.2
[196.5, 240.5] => 203.0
